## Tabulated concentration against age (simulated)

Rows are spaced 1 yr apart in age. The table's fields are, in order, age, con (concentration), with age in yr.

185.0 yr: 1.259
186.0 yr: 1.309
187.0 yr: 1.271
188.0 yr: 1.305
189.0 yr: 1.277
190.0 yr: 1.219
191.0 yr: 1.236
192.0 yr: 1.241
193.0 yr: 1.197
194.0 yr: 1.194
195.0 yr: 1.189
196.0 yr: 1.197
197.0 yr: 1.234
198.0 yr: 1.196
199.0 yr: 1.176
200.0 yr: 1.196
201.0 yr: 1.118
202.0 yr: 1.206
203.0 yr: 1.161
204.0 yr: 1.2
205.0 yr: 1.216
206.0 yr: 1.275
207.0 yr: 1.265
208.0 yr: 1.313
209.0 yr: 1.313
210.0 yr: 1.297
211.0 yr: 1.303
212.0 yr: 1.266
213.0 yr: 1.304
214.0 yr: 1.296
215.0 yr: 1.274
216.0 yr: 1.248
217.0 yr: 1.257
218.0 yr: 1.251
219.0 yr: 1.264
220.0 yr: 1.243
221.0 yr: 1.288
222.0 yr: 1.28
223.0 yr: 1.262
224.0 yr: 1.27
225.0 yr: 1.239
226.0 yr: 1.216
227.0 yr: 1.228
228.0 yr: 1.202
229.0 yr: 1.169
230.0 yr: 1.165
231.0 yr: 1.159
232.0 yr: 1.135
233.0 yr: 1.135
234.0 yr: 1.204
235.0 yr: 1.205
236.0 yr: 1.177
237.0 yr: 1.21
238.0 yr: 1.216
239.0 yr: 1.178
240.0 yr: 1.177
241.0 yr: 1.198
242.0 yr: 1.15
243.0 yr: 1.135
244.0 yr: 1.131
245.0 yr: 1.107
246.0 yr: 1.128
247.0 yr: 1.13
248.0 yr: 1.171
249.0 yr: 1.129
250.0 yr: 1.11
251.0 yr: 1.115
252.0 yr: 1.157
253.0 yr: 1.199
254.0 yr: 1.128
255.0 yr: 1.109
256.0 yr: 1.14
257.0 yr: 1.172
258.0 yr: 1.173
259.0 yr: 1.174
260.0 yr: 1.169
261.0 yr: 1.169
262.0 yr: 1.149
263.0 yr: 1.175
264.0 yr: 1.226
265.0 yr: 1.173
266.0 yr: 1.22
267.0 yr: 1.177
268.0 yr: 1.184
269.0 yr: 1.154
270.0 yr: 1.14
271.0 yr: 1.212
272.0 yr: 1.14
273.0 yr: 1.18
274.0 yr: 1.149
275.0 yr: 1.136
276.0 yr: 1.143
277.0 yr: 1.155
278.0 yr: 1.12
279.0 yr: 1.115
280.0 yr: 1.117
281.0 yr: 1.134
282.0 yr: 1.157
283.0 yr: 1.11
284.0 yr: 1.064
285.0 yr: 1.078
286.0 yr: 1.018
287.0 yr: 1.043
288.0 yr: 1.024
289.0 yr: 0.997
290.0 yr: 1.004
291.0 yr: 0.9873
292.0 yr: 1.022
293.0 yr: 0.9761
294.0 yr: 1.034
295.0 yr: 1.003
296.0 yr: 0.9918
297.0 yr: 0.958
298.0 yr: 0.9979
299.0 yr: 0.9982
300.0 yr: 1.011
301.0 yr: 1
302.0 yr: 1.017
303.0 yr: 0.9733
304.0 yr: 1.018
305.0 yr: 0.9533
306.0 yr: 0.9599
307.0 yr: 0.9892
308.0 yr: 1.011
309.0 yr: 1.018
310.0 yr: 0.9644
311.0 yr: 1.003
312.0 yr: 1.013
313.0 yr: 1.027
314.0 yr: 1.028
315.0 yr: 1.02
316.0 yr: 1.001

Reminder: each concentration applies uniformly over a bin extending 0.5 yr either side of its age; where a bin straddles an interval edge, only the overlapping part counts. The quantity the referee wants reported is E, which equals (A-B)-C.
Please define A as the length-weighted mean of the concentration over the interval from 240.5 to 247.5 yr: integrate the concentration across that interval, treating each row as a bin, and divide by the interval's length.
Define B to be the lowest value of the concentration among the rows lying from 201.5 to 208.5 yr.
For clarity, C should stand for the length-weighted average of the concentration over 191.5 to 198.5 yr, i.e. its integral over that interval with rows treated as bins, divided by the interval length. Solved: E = -1.23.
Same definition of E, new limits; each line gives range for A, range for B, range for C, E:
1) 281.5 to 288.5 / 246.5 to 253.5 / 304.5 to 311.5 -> -1.02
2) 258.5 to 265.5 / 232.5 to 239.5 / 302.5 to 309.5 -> -0.95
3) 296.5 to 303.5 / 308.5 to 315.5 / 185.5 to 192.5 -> -1.24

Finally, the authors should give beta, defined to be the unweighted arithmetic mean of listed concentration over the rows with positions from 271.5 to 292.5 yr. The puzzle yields 1.09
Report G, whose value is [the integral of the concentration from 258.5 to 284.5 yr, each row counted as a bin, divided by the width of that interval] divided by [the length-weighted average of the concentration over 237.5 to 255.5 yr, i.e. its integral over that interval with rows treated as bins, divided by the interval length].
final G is 1.01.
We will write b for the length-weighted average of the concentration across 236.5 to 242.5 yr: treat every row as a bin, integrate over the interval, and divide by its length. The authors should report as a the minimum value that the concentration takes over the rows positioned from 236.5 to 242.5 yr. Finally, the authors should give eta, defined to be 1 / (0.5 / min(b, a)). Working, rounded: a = 1.15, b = 1.19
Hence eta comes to 2.3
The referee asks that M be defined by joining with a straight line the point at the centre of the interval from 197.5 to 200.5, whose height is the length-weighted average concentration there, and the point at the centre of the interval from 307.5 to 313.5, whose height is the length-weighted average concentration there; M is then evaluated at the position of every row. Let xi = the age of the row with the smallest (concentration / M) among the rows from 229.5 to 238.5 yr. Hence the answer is 232.0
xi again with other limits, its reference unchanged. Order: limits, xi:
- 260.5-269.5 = 262.0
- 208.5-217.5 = 216.0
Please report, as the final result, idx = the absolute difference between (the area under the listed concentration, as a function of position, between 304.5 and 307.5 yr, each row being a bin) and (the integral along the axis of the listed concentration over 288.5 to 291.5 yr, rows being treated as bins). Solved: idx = 0.09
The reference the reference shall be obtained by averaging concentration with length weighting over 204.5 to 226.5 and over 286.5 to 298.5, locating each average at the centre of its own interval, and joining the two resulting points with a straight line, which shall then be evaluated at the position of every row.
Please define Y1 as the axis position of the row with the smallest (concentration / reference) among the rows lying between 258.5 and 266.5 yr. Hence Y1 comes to 262.0 yr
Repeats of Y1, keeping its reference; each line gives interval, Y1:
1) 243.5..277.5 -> 245.0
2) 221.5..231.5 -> 231.0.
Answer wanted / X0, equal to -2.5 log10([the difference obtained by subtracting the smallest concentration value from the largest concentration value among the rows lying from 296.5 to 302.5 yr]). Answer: 3.1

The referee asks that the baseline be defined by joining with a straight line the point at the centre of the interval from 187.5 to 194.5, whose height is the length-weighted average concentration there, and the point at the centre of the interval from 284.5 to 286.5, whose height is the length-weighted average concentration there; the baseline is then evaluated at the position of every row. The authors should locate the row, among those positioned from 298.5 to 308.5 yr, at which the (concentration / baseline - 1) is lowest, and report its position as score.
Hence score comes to 305.0 yr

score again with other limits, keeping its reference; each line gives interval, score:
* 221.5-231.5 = 231.0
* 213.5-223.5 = 216.0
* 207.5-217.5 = 216.0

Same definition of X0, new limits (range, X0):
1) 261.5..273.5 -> 2.7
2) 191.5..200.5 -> 3.0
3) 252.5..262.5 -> 2.6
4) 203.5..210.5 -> 2.4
